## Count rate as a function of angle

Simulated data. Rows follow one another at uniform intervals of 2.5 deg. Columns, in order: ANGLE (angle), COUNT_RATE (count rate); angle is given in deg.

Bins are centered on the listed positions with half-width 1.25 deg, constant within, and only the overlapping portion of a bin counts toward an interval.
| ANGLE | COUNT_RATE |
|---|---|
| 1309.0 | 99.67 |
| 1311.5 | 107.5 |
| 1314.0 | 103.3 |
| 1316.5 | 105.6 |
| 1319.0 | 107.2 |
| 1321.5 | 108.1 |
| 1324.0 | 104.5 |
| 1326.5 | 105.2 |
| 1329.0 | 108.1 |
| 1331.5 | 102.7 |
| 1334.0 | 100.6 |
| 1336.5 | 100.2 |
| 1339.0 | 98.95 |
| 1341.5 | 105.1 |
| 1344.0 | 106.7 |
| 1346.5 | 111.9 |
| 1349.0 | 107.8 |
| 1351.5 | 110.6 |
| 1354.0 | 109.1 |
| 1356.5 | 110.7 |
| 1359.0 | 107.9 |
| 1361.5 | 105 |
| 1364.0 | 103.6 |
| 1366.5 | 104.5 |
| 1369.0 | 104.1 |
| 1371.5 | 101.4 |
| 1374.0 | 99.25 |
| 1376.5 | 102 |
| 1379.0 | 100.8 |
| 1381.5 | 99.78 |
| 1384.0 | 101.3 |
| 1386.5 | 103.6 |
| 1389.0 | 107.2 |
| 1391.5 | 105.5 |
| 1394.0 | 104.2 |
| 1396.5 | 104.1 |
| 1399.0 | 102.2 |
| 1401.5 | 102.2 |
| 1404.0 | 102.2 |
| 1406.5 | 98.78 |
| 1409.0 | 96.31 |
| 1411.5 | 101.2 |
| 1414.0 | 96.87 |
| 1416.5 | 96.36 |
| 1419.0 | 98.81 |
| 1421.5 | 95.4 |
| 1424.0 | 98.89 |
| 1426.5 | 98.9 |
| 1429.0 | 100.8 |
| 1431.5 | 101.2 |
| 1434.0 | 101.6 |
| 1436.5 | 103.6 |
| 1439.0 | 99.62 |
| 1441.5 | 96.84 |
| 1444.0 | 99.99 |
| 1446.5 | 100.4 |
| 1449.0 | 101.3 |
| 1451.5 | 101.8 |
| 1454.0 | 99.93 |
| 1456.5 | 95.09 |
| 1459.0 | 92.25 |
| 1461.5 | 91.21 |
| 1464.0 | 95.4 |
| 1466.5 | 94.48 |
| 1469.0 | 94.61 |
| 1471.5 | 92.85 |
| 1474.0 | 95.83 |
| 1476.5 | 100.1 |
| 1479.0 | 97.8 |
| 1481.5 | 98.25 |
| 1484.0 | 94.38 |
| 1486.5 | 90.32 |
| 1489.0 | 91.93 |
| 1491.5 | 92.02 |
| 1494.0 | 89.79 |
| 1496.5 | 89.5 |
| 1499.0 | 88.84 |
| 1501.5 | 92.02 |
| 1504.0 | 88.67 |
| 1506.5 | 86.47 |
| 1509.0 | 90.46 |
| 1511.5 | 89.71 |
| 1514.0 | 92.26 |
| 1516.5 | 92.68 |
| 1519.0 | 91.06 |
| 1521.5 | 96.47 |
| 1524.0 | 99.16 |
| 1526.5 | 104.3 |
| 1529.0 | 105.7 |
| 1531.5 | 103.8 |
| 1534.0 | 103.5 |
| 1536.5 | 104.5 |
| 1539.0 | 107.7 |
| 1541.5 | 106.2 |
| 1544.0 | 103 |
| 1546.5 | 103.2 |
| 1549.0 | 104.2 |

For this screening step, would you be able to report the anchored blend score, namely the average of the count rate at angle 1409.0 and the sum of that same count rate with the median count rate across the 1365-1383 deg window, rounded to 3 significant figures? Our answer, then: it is 147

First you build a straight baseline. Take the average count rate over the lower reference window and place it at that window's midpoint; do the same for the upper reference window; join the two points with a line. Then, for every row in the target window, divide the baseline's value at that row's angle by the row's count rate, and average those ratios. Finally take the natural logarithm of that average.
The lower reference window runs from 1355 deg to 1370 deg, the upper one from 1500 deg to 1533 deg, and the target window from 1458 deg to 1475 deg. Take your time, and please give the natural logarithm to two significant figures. 0.049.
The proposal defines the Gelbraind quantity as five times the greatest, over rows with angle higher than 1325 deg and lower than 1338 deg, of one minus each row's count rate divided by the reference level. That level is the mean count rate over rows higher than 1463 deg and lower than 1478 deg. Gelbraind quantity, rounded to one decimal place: -0.2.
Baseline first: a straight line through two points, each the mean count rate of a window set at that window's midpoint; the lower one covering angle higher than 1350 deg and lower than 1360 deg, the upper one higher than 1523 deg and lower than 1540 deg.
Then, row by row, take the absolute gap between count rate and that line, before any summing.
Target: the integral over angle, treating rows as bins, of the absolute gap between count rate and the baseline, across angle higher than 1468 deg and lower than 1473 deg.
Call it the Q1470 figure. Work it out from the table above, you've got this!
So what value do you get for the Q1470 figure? 61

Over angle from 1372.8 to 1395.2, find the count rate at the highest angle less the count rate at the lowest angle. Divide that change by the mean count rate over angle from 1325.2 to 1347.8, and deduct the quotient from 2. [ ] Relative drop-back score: 1.953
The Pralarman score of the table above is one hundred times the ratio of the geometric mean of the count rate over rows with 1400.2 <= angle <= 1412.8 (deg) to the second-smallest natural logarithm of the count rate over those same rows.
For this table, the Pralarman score 2180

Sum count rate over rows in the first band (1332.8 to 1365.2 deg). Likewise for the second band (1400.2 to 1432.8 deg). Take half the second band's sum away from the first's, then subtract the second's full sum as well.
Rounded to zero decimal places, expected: -554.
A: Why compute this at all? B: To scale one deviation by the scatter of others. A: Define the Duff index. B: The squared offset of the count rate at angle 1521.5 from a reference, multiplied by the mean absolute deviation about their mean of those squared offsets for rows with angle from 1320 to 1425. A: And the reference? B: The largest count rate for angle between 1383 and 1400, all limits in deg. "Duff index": 3248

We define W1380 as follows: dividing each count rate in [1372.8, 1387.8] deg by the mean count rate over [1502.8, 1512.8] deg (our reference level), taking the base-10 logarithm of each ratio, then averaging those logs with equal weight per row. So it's 0.056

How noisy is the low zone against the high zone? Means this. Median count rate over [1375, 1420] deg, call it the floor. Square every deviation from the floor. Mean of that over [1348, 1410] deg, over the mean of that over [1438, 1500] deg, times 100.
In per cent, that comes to 31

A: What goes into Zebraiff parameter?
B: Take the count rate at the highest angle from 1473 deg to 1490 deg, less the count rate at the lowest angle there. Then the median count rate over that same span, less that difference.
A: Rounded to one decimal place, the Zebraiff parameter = 99.7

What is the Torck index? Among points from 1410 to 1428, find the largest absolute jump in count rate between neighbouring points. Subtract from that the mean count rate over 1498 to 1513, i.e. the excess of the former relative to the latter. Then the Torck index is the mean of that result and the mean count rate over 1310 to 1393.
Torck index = 9.9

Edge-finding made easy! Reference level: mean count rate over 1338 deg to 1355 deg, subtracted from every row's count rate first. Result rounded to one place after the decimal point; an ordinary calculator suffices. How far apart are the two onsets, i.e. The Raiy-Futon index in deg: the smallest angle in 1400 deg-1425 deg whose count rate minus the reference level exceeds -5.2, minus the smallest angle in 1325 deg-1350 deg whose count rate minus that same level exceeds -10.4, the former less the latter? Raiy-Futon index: 75.0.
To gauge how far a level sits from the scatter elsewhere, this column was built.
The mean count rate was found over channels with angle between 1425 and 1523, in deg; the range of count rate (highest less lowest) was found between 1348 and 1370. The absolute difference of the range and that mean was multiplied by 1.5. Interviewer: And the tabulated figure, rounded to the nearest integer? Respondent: 132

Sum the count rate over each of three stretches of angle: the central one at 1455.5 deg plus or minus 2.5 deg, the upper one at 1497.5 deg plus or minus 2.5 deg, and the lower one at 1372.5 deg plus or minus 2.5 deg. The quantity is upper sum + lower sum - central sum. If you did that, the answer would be 184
